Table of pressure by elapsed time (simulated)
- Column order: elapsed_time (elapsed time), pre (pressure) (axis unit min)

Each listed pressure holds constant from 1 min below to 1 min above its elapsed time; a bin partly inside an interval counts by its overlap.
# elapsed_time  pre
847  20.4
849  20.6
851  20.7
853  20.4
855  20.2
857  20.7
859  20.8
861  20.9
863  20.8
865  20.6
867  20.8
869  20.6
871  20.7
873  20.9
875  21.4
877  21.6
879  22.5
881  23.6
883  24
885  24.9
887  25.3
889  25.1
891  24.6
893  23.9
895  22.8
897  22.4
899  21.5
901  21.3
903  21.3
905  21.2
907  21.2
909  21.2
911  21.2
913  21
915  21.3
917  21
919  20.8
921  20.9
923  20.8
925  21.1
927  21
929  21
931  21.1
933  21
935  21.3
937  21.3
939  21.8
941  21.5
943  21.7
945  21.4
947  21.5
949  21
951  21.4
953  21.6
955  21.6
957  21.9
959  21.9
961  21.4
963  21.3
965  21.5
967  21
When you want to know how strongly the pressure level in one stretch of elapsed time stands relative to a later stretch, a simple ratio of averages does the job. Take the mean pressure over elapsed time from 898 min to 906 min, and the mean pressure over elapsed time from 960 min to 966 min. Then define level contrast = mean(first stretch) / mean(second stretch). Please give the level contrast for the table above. 1.00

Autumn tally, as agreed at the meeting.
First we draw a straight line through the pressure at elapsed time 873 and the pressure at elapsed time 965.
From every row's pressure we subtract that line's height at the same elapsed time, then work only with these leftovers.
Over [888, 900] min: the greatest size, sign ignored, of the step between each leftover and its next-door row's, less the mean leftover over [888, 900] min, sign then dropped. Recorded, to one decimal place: 1.2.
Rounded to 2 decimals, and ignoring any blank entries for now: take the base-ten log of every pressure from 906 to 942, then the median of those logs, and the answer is 1.32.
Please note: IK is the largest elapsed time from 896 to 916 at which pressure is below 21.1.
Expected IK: 913 min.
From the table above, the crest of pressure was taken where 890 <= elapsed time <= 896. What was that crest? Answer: 24.6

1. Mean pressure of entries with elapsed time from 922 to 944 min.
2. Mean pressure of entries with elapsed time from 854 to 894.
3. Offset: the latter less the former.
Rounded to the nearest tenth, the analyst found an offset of 1.0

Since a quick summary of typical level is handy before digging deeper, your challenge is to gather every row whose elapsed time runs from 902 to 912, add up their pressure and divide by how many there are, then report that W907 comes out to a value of 21.2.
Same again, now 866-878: 21.0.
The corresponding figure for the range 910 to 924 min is 21.0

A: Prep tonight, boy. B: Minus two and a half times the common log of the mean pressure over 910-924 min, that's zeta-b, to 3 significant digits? -3.31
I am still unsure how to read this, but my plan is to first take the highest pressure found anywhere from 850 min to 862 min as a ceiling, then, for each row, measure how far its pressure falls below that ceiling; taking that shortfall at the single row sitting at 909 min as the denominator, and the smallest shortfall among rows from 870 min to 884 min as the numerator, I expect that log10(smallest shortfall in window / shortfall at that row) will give 1.0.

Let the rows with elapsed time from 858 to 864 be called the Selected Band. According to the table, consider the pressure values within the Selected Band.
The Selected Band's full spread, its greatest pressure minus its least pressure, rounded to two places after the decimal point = 0.10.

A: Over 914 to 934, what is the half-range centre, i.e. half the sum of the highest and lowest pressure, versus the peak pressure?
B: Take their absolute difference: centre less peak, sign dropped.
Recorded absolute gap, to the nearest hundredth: 0.25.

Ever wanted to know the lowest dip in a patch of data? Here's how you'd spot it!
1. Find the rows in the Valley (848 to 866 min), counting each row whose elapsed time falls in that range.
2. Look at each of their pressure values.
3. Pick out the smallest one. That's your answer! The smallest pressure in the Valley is 20.2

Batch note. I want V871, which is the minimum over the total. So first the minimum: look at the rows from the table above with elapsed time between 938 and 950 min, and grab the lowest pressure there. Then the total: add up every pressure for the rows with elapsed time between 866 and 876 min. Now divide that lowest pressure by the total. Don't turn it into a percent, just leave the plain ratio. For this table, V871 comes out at 0.20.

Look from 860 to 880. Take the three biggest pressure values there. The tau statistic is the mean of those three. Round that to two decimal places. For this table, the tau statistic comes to 21.83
